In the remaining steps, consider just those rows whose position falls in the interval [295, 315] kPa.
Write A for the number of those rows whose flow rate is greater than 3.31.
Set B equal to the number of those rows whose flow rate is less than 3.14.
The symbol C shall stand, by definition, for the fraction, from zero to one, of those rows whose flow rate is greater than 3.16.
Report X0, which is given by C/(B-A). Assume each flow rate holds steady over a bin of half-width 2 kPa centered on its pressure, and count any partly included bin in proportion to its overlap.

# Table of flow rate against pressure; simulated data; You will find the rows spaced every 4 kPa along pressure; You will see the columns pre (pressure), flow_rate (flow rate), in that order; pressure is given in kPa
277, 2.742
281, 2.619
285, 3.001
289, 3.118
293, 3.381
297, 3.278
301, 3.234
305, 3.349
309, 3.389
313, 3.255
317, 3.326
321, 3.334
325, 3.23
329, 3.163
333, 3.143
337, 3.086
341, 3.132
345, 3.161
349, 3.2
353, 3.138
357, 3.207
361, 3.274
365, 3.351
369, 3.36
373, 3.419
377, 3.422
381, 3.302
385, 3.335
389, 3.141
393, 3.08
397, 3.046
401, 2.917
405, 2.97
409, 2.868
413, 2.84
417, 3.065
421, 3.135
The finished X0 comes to -0.5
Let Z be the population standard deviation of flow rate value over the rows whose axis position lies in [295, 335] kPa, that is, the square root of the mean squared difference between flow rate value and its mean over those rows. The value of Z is 0.08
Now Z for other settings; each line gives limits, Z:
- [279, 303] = 0.25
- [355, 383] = 0.07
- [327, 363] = 0.05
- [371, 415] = 0.21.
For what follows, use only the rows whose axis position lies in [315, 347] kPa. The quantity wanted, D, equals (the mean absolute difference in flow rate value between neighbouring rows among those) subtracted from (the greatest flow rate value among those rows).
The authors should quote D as 3.287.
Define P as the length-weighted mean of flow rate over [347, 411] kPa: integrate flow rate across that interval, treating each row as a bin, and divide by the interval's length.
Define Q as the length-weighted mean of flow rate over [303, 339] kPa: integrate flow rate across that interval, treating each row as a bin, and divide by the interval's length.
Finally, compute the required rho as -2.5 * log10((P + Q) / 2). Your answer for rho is -1.27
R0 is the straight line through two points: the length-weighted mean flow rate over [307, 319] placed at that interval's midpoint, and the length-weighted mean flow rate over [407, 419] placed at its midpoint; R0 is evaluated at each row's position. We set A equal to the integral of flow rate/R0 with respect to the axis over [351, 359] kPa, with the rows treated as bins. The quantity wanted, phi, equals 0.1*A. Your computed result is 0.804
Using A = 8.04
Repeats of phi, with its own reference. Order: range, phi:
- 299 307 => 0.783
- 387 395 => 0.826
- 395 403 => 0.800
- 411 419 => 0.810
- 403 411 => 0.792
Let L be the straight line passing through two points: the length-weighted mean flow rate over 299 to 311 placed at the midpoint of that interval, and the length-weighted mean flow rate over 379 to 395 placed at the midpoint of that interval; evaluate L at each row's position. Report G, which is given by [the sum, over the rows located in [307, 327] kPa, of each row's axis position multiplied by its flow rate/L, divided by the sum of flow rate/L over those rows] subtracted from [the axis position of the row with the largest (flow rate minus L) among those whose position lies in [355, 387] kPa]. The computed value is 60.0 kPa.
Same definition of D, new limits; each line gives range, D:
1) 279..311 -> 3.237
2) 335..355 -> 3.156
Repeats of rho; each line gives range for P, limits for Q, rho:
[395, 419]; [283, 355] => -1.22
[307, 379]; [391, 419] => -1.23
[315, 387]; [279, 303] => -1.26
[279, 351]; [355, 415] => -1.26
